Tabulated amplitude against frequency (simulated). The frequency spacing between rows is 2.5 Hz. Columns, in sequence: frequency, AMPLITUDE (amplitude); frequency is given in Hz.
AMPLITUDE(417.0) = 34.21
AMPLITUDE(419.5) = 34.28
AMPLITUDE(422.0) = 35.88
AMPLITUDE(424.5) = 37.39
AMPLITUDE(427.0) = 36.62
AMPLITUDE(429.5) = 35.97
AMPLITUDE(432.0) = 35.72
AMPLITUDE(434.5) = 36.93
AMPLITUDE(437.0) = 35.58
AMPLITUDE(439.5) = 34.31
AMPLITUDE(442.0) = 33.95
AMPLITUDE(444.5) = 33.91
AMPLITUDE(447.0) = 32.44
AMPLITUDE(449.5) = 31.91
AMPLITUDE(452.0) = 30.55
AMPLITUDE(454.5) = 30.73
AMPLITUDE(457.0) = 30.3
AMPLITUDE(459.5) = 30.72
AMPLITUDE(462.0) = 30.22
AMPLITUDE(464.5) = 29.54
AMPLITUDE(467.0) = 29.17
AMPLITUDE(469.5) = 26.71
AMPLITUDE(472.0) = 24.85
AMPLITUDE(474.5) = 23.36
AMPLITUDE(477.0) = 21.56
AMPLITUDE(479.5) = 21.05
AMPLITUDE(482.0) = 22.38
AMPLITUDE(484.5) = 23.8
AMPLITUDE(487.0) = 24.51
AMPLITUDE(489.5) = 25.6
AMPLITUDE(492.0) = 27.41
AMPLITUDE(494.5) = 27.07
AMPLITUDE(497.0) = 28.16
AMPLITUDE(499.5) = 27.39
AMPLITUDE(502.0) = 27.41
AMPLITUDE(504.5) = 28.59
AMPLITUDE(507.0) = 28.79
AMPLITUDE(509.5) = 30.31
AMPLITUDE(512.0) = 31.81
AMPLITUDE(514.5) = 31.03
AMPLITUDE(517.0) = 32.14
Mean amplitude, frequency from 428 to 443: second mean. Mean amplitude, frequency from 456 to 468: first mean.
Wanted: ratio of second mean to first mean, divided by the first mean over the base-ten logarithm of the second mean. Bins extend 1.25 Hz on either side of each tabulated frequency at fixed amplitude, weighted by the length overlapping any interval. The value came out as 0.0610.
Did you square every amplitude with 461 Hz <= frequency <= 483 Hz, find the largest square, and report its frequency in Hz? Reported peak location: 462.0 Hz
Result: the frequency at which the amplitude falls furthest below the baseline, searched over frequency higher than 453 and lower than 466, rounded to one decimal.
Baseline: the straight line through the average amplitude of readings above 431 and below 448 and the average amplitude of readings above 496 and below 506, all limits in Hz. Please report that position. 457.0 Hz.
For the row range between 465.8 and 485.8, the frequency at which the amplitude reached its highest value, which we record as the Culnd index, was 467.0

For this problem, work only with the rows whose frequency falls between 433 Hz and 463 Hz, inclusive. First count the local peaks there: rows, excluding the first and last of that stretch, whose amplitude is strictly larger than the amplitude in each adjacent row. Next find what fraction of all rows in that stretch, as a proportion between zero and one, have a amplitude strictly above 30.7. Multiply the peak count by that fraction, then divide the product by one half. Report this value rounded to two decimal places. 3.00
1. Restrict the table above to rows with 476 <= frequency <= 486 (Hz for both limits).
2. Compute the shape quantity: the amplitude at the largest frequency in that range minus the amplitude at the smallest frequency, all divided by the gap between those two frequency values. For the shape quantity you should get 0.30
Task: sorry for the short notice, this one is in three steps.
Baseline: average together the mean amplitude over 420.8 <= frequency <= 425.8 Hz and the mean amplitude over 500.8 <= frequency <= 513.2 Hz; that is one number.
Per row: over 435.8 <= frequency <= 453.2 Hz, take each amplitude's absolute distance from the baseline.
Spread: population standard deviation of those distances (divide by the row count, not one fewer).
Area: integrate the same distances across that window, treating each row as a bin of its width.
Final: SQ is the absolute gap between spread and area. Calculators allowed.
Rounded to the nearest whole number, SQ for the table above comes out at 24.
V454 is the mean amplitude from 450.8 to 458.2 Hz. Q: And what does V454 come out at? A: 30.5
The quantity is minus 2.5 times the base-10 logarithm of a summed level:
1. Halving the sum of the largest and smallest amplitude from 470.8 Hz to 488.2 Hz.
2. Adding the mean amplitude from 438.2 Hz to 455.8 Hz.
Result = -4.36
